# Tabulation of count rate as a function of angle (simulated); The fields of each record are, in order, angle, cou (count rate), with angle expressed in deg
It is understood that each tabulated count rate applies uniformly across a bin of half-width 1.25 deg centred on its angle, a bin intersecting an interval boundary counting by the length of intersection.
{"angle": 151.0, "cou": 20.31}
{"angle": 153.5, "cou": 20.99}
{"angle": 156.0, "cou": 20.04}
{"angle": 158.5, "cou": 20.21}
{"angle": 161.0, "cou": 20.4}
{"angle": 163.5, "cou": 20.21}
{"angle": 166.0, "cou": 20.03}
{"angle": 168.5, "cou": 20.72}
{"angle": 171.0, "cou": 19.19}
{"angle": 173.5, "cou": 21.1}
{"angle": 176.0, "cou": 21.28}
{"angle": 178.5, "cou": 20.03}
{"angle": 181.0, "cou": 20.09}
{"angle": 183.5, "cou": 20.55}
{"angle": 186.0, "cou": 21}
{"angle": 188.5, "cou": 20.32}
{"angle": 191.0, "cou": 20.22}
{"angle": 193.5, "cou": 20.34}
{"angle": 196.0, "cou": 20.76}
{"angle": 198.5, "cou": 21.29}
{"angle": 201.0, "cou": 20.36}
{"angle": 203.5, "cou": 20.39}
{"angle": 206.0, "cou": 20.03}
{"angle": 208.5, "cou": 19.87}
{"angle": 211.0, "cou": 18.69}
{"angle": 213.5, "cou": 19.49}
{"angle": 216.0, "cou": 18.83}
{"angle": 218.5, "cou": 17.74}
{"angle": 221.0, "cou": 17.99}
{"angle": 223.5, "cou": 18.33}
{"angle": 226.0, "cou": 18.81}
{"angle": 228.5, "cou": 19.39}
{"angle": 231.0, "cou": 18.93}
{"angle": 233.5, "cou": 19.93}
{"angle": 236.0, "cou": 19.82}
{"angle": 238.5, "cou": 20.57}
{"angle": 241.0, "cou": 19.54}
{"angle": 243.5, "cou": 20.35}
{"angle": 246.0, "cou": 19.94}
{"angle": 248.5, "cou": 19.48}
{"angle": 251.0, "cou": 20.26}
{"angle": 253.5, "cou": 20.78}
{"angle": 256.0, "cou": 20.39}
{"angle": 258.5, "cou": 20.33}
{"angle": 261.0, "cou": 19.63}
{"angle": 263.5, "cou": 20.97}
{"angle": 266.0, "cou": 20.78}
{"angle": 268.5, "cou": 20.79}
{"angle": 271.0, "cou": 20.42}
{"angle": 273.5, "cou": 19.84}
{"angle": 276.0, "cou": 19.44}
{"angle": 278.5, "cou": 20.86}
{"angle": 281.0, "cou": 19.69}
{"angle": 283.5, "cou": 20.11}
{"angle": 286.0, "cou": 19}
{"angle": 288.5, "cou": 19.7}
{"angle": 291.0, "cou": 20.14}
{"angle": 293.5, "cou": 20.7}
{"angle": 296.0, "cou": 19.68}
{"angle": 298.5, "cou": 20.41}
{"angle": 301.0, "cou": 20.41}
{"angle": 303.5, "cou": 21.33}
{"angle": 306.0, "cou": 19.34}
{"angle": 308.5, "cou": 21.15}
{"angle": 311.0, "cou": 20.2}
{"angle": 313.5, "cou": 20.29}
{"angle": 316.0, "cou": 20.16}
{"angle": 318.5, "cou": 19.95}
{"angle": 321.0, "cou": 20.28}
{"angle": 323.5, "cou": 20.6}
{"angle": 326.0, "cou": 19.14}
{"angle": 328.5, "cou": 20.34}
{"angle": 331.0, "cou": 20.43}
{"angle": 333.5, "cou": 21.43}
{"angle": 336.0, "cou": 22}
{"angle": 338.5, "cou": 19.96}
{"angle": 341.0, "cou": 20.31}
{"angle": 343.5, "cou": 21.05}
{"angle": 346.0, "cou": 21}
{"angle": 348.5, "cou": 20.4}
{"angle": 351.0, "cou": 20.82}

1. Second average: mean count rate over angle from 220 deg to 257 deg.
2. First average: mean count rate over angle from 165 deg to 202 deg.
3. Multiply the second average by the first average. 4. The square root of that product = 20.1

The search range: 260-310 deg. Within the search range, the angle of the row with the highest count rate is 303.5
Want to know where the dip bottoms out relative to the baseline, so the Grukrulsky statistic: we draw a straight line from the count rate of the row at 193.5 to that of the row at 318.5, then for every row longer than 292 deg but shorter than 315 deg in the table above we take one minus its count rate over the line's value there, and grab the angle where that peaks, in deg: 306.0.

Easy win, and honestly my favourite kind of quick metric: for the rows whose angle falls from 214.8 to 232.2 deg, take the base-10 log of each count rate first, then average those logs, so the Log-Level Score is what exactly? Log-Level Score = 1.27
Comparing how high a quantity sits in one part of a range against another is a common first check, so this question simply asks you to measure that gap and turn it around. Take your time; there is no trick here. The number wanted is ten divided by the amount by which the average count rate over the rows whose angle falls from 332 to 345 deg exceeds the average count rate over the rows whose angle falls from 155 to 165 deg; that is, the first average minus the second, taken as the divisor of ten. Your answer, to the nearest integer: 14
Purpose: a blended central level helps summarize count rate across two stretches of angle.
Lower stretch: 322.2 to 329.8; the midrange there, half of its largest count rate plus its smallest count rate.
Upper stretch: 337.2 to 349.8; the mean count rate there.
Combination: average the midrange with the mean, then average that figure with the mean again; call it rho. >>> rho 20.4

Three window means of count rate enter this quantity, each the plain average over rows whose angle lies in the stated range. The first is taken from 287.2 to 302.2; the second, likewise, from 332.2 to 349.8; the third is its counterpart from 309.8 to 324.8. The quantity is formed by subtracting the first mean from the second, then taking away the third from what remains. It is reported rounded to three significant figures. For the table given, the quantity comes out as -19.5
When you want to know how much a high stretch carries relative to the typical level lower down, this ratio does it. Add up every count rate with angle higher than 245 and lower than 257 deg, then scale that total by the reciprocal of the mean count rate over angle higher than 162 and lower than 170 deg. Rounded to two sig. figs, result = 5.0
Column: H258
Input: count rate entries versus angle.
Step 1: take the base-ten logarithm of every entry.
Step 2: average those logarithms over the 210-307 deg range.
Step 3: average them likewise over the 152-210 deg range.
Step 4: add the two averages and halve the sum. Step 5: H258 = 1.303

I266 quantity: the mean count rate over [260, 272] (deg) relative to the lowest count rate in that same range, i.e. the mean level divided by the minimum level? 1.05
